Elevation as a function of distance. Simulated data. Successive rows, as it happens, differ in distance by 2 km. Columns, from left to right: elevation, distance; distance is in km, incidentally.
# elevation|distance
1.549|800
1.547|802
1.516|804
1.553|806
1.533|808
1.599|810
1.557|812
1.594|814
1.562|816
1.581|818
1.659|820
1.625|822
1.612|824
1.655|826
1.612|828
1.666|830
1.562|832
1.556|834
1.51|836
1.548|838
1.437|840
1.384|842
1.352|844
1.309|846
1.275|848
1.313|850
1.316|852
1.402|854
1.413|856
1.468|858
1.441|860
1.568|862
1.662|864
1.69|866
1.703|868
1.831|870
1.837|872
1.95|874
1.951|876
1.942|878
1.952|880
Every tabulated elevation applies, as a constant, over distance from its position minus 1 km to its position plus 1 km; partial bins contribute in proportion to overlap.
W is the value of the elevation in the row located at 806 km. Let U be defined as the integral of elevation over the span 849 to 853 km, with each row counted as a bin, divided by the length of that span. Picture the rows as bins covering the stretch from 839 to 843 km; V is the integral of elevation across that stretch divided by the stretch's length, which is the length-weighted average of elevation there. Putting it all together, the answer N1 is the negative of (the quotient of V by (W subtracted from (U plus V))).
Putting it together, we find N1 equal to -1.2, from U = 1.31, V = 1.41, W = 1.553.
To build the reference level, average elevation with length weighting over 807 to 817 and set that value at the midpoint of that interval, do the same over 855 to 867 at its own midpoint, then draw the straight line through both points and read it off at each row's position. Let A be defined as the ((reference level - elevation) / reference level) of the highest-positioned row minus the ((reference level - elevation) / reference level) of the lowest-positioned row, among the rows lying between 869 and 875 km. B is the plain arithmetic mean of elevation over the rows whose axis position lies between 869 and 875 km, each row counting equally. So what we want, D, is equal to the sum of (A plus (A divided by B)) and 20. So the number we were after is 19.9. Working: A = -0.08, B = 1.873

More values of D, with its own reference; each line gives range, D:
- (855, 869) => 19.7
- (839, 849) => 20.2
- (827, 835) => 20.1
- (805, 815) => 20.0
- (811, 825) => 19.9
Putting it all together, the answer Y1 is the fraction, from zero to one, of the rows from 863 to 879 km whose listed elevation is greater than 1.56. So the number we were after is 1.00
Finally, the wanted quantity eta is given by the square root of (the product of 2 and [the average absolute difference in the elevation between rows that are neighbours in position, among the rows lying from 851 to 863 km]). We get 0.350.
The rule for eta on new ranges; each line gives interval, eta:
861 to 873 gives 0.328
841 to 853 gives 0.245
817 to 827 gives 0.290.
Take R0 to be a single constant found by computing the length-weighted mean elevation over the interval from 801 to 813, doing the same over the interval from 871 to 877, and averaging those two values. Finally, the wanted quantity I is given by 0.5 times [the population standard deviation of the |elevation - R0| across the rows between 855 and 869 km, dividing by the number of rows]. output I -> 0.057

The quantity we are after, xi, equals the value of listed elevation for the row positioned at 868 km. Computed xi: 1.703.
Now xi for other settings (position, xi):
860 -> 1.441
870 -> 1.831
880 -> 1.952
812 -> 1.557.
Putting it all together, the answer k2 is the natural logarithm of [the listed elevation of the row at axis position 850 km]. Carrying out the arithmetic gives 0.27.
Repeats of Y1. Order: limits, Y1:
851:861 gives 0.00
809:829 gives 0.90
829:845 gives 0.25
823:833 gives 1.00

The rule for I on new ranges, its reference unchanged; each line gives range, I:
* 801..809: 0.007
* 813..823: 0.017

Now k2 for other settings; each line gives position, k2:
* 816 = 0.45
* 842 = 0.32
